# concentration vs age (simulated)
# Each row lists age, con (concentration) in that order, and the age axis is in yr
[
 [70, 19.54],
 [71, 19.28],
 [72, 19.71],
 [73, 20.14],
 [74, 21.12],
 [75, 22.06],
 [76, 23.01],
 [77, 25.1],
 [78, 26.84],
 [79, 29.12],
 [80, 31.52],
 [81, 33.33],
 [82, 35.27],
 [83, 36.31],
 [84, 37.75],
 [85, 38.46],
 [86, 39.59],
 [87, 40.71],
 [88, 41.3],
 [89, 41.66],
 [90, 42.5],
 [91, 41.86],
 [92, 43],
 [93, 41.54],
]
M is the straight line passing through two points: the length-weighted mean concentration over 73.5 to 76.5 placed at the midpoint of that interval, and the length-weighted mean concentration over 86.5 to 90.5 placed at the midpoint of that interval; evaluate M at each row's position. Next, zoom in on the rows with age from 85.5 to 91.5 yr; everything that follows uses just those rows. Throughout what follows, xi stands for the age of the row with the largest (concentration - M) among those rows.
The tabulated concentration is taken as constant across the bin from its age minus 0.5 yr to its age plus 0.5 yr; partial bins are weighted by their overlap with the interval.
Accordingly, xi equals 86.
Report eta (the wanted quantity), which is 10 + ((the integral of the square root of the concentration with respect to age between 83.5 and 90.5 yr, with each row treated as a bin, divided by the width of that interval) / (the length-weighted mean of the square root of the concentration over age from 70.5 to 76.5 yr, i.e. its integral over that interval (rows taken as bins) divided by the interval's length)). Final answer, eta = 11.39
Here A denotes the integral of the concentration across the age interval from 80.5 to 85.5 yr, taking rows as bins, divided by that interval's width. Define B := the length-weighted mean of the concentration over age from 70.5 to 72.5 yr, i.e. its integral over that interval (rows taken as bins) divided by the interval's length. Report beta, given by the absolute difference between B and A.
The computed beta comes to 17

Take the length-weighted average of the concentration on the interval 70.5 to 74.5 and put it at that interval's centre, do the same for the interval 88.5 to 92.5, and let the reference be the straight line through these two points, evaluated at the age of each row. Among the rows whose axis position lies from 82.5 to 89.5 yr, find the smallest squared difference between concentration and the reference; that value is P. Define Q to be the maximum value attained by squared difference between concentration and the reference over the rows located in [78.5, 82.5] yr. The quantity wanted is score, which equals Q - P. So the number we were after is 10.6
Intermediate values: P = 1.6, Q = 12.2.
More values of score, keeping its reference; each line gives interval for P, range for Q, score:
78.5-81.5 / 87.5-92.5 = 3.4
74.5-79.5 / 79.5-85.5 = 12.3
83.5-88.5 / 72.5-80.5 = 0.4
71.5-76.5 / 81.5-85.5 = 12.2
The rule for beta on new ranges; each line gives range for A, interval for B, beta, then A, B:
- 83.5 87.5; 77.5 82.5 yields 8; 39.1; 31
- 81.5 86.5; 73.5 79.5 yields 13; 37.5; 25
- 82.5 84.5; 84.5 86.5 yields 2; 37.0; 39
